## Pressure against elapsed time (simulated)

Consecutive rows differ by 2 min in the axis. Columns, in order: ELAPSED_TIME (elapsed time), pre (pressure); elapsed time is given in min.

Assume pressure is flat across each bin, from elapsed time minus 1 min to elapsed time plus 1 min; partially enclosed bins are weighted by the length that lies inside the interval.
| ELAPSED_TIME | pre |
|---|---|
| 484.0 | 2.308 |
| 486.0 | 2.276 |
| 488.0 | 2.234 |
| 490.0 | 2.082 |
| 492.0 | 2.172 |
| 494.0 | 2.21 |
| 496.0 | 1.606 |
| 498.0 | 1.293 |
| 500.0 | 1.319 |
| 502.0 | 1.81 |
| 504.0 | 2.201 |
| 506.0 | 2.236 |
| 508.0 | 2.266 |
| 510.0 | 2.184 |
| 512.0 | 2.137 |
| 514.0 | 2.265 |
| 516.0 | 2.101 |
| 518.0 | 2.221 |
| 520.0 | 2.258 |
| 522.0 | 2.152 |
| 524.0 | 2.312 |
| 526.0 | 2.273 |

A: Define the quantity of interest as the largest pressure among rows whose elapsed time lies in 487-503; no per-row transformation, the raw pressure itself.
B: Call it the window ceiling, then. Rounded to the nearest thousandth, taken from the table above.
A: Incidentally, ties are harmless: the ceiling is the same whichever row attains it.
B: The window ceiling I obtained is 2.234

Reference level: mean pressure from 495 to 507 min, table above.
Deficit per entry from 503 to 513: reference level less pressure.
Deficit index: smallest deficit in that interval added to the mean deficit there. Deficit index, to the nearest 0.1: -1.0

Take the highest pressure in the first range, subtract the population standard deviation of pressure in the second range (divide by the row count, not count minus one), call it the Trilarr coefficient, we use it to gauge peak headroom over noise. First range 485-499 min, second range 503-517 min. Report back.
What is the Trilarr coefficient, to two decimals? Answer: 2.22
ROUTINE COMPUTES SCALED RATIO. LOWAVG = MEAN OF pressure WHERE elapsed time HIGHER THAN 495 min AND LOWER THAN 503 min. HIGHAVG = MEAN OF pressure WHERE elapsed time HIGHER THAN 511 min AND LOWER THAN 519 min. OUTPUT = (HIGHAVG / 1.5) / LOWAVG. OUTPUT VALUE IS 0.96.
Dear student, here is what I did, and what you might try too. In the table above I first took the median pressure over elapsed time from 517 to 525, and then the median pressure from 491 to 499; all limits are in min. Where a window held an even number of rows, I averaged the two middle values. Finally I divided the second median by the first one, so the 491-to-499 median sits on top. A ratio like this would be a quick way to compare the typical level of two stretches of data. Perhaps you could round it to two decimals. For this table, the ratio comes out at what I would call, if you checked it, 0.84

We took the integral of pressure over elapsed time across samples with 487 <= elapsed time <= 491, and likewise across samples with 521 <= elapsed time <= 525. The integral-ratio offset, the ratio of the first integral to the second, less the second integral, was -7.96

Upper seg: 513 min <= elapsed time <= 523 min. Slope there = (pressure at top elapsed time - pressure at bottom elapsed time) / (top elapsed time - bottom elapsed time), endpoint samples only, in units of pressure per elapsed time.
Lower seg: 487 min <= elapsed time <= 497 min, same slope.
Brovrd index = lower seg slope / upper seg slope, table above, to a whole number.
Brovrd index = 6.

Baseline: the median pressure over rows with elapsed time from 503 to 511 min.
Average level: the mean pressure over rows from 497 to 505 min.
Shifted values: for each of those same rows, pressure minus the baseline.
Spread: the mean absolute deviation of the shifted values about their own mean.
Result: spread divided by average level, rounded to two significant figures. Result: 0.21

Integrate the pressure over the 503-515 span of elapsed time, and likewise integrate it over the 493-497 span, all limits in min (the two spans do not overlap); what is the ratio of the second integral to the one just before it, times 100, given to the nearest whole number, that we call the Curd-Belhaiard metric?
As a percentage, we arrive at 29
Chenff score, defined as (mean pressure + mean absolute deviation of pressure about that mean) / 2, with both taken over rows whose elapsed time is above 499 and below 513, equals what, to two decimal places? 1.14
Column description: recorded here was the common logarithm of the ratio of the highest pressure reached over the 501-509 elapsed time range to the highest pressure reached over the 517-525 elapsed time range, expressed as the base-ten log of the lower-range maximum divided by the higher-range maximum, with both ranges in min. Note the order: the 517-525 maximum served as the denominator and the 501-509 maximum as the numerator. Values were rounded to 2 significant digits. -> -0.0087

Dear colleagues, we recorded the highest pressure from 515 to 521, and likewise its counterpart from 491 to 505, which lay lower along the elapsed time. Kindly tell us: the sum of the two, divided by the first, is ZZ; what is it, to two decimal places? 1.98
